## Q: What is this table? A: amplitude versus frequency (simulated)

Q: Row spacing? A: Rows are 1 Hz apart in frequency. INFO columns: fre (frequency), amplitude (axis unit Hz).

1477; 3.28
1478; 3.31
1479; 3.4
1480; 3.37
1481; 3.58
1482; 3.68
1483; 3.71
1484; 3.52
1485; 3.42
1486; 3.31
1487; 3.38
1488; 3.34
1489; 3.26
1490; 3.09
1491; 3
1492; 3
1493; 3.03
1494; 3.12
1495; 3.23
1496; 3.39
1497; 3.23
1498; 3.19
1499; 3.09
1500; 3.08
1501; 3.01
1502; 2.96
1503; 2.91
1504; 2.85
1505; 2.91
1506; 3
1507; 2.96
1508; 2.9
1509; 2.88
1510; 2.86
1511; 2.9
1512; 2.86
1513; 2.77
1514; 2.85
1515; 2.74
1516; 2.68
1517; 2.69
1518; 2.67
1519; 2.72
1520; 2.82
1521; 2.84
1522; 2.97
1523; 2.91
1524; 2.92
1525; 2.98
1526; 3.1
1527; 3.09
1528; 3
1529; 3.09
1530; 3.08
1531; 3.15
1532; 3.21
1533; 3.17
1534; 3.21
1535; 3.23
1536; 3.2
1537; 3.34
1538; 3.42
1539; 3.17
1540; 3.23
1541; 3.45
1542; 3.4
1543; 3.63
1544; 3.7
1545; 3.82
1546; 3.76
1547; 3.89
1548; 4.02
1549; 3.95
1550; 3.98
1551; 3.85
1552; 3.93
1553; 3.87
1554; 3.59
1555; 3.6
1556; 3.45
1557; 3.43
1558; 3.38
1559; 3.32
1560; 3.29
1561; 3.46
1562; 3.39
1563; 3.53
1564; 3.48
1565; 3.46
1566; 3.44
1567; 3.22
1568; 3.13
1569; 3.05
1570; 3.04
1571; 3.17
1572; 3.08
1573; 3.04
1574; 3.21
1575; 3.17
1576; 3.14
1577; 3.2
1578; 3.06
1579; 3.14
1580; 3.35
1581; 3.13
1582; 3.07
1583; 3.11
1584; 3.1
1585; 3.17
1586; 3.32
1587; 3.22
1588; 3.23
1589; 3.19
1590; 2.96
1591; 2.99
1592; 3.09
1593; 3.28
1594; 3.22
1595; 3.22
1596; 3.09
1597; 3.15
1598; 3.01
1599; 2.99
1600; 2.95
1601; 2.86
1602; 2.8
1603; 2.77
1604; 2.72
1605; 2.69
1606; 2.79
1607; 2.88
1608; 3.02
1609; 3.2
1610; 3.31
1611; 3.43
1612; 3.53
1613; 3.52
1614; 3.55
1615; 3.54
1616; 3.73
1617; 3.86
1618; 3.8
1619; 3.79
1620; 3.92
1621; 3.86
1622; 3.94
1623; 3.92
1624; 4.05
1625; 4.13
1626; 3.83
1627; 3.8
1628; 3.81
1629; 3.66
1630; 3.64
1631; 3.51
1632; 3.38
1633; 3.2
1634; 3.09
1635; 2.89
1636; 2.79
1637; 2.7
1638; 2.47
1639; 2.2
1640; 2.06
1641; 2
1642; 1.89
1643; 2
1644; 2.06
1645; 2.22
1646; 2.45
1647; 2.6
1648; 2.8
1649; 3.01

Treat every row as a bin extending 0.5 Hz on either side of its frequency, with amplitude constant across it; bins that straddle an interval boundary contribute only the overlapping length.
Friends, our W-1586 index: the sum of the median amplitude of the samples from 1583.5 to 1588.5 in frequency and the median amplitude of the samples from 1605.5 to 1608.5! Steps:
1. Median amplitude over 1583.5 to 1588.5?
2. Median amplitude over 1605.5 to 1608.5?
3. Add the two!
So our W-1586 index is 6.10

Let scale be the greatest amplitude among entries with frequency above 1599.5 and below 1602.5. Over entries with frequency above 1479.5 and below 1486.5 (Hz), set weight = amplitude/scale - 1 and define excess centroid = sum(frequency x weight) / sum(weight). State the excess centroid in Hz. 1482.8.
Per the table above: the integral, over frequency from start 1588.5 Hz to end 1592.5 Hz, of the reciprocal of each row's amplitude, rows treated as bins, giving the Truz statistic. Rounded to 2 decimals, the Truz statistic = 1.31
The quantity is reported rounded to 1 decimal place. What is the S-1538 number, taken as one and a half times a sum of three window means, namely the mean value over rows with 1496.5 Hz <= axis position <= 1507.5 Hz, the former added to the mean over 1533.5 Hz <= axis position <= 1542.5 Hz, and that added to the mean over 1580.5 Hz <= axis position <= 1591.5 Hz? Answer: 14.2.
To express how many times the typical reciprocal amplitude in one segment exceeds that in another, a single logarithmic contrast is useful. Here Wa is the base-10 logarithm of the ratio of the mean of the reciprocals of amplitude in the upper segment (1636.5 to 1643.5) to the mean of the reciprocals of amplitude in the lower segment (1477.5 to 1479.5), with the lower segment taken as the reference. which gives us 0.19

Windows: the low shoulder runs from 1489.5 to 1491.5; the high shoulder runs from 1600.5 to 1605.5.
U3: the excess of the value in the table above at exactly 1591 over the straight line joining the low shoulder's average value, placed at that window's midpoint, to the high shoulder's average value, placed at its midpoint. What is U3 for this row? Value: 0.19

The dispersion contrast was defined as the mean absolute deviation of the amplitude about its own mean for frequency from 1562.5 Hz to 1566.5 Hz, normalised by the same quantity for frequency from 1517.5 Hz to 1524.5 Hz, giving 0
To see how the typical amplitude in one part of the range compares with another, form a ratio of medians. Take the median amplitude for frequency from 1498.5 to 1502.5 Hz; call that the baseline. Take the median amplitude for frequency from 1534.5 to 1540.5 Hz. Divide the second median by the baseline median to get 1.06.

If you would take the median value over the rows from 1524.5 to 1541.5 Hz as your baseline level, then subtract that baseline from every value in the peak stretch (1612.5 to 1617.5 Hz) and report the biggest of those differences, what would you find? 0.69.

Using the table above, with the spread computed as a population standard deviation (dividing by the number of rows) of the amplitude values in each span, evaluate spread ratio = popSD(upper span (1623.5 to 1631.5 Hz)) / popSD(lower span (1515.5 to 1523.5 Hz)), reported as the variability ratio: 1.82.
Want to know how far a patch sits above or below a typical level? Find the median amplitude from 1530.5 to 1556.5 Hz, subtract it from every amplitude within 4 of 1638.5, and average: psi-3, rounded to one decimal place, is -1.1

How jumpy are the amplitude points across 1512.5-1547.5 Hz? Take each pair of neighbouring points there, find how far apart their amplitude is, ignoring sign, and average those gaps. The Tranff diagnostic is 0.079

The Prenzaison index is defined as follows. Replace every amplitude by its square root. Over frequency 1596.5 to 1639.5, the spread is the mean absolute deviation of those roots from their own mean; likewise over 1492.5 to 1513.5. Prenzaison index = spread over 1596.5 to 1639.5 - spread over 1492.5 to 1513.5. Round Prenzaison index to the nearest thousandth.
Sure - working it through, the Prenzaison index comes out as 0.083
